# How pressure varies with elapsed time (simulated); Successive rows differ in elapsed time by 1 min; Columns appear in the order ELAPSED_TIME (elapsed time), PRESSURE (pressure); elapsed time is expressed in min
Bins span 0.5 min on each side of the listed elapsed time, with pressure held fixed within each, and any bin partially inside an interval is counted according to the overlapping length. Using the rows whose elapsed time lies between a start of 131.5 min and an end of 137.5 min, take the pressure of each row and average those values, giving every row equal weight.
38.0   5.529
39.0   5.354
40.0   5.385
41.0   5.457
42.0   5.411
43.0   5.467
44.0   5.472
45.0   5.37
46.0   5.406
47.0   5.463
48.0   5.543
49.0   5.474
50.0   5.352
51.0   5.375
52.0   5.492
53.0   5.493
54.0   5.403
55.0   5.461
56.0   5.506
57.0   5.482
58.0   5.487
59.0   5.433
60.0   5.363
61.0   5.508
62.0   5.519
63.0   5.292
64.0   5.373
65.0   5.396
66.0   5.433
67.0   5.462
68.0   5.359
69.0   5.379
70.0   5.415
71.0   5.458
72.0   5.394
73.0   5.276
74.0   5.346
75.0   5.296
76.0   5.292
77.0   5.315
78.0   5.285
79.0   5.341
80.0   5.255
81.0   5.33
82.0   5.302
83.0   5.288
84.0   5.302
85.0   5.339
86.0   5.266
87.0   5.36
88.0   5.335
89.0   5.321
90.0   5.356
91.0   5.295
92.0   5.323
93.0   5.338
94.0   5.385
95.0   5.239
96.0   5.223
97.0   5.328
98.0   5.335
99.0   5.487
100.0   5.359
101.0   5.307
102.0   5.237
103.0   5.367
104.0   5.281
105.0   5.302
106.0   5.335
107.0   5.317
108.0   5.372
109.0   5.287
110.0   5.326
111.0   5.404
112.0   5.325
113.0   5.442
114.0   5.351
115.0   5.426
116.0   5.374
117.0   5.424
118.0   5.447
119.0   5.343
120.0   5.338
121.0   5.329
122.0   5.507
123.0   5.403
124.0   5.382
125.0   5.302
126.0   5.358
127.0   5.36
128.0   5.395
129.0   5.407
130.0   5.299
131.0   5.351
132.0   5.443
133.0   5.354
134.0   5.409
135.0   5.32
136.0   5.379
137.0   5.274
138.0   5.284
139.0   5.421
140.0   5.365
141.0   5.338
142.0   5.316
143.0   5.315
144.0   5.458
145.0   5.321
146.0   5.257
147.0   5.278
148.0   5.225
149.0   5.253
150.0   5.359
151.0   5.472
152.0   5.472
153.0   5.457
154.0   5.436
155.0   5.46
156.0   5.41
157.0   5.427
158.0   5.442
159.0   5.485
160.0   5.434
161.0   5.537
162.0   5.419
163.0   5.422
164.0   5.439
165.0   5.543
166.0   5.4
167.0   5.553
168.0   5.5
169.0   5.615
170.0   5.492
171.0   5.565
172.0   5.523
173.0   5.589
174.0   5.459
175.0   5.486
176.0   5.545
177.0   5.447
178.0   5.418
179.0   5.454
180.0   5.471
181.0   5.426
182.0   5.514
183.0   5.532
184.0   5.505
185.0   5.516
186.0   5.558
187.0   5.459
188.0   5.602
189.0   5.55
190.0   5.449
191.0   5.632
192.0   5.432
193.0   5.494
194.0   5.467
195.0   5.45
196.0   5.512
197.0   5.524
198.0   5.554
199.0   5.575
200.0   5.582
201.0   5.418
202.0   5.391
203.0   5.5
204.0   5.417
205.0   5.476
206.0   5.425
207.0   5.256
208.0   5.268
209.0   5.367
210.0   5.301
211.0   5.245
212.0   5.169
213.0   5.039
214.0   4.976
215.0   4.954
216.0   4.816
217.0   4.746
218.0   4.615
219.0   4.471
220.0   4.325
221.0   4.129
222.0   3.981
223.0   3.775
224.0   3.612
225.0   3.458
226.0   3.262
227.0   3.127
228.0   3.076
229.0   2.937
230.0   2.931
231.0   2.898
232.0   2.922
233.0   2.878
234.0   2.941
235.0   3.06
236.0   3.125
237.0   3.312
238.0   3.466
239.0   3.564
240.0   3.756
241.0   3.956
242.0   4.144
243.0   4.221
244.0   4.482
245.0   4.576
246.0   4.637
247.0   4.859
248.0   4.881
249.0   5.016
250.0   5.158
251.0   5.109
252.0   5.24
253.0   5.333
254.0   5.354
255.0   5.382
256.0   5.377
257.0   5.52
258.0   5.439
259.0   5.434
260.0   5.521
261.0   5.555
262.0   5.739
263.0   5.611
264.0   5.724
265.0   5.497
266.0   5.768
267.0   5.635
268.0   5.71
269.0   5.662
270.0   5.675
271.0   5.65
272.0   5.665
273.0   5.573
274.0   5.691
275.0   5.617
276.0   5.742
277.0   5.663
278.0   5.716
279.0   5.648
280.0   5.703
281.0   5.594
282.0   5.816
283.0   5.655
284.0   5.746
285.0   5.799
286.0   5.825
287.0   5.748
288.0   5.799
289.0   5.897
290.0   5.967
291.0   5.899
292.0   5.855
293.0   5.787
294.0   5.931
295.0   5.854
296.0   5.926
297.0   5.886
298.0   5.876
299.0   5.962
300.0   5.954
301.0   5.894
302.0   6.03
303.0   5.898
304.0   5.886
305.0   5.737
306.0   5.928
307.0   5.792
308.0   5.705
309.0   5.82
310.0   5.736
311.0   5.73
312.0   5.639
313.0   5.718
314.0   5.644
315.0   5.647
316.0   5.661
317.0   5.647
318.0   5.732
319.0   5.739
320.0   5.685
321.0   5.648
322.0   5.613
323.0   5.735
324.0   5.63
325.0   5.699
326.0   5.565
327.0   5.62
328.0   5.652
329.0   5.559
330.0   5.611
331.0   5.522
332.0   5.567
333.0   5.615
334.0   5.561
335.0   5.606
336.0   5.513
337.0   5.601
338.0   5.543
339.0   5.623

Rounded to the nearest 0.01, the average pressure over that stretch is 5.36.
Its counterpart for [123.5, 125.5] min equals 5.34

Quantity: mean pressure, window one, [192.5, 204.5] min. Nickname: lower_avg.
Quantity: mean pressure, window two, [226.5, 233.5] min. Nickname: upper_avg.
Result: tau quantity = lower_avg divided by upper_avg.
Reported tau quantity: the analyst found 1.85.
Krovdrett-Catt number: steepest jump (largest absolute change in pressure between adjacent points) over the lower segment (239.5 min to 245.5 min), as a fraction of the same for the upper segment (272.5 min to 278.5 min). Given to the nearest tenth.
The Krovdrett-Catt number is 2.1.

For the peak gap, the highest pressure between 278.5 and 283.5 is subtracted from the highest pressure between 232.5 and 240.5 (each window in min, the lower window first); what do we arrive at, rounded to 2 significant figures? -2.1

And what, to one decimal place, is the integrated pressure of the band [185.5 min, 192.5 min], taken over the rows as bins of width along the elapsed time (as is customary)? 38.7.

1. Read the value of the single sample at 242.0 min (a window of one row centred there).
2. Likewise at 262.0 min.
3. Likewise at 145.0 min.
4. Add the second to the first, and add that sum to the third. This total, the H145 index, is 15.20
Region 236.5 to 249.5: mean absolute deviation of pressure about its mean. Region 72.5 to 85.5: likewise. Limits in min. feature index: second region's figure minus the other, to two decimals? -0.46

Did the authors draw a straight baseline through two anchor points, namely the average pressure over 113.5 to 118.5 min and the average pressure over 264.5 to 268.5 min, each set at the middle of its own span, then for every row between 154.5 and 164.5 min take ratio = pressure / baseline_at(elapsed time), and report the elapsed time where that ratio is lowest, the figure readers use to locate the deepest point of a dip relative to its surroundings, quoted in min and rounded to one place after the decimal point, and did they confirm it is 162.0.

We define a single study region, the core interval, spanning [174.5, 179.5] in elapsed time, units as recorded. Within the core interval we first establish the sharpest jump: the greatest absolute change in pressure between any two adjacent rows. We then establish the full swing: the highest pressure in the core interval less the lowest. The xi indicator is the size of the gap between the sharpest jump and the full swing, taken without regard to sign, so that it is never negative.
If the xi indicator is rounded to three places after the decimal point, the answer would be 0.029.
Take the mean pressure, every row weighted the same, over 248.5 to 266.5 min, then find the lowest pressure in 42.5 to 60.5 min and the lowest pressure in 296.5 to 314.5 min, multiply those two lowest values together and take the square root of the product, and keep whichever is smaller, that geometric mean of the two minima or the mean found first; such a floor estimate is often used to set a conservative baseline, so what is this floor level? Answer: 5.43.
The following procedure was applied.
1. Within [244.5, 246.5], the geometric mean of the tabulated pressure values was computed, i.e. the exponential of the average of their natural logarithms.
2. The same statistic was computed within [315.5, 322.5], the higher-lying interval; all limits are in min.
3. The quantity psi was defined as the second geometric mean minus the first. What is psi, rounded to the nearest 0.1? 1.1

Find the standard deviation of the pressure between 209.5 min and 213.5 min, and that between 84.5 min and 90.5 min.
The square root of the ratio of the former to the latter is 1.8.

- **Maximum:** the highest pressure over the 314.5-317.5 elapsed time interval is 5.661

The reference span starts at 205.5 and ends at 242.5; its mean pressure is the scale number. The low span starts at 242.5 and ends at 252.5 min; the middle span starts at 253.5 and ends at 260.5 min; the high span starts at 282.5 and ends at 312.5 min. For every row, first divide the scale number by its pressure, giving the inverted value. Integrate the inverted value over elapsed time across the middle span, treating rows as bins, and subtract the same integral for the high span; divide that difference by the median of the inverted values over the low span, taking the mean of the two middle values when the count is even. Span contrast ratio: -19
